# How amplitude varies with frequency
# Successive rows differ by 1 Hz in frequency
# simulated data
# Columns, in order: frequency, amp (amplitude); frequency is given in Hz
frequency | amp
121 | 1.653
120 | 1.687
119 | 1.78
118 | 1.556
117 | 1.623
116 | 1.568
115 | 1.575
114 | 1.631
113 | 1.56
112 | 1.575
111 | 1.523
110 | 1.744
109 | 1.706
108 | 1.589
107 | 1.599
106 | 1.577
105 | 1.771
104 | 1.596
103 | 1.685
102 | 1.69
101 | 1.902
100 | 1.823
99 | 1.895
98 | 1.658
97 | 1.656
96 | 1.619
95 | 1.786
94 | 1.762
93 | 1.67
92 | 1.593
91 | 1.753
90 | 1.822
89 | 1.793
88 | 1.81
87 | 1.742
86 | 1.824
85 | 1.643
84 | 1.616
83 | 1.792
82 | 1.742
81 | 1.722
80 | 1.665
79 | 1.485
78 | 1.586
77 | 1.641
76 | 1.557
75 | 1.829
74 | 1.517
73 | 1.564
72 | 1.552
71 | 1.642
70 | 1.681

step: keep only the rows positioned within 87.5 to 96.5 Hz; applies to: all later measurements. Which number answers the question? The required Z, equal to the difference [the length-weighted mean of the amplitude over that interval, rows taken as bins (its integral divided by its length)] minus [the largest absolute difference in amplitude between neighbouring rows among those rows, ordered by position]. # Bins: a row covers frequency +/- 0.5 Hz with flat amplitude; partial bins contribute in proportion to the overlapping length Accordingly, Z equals 1.57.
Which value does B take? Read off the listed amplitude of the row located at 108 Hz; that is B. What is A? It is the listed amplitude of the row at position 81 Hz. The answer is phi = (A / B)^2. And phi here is 1.2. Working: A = 1.722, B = 1.589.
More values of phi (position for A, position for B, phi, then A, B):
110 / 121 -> 1.1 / 1.744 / 1.653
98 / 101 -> 0.8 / 1.658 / 1.902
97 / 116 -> 1.1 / 1.656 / 1.568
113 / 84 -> 0.9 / 1.56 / 1.616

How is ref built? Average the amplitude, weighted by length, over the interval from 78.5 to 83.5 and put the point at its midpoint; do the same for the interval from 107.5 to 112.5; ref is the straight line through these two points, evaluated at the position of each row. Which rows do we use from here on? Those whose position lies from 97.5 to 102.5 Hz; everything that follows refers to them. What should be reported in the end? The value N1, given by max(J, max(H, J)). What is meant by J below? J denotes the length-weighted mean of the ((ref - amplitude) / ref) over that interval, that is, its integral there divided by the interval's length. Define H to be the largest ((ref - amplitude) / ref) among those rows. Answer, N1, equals -0.005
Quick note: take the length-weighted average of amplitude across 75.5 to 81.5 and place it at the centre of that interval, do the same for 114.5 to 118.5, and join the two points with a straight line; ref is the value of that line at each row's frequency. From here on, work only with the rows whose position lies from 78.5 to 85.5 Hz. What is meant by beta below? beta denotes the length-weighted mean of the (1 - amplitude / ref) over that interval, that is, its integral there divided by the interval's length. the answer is -0.037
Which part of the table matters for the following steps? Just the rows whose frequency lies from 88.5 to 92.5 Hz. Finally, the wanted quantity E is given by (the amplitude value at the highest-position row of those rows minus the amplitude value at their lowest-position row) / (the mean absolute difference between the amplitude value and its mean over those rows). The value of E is -3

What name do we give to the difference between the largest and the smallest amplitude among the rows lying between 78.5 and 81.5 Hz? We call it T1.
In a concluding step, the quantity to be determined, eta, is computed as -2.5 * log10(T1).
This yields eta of 1.6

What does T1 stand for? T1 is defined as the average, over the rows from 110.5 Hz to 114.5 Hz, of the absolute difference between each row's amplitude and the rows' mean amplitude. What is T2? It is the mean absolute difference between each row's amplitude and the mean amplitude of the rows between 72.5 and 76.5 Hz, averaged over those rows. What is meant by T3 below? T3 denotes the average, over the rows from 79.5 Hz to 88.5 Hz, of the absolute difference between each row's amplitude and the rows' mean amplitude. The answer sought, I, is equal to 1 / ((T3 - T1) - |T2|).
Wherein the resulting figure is -13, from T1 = 0.031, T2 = 0.11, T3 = 0.060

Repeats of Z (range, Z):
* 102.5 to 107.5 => 1.45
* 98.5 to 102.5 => 1.62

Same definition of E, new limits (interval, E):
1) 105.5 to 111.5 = -1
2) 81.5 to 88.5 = 1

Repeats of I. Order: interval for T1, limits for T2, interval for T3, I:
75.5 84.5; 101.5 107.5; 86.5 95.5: -12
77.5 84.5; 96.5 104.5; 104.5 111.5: -10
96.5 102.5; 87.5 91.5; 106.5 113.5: -17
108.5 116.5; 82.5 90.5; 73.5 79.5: -25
